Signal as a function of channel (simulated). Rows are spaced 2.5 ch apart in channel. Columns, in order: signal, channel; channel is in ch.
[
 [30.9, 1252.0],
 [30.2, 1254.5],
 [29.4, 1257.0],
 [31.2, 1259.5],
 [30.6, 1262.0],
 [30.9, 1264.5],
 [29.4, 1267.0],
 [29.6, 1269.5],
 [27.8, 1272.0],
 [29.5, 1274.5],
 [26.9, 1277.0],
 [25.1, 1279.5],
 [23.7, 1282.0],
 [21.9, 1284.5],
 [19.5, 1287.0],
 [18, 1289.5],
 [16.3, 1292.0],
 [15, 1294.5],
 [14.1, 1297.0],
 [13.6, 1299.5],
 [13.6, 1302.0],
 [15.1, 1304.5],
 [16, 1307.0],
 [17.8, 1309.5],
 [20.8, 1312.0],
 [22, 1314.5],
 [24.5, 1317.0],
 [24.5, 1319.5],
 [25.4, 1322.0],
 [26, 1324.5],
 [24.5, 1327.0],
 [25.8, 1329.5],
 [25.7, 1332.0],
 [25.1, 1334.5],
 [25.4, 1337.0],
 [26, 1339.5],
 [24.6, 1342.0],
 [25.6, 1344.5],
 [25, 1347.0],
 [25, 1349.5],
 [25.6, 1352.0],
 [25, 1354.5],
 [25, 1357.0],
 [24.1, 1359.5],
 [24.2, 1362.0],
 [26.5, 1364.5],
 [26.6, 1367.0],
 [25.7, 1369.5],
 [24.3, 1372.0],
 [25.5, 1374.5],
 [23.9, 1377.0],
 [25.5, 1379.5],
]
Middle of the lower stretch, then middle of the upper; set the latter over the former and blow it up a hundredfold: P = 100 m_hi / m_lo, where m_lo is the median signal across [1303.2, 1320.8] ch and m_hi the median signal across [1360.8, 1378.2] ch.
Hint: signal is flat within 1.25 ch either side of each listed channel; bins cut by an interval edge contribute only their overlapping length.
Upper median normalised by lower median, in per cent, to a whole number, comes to 123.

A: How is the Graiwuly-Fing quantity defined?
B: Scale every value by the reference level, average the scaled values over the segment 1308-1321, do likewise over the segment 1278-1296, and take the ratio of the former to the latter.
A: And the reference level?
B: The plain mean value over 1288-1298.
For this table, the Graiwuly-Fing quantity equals 1.10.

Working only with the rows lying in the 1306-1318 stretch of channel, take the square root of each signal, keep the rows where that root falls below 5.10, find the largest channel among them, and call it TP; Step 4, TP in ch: 1317.0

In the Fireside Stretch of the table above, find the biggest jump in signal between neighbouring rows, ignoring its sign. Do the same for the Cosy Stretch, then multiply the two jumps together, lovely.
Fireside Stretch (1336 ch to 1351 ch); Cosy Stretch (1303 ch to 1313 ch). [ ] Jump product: 4.2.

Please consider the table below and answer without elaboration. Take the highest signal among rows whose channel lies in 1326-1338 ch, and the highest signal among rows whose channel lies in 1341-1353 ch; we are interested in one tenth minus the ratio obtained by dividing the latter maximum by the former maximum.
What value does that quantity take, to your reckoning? -0.89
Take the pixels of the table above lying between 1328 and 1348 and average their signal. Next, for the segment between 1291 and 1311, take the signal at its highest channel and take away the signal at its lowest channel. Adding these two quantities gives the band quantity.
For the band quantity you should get 27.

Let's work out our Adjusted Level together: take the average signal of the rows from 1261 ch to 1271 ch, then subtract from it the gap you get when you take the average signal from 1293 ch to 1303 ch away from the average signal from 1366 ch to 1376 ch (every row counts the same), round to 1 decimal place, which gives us 18.7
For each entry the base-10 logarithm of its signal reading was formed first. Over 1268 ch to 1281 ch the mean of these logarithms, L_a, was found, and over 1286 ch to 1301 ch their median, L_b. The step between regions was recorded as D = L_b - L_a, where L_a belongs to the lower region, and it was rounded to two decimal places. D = -0.25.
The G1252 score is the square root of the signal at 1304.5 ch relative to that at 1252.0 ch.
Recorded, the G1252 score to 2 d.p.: 0.70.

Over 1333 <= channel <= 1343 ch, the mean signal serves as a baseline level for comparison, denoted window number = 25.3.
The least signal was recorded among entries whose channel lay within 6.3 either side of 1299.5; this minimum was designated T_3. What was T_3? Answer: 13.6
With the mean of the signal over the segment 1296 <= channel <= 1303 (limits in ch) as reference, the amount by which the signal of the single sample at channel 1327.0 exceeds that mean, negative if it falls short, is 10.7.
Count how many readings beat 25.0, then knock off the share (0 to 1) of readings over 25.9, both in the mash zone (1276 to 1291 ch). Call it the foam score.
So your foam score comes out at 1.8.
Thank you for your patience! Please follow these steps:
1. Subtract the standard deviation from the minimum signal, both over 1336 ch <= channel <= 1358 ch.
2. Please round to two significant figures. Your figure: 24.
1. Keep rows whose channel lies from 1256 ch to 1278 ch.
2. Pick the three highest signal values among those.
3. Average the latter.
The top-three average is 30.9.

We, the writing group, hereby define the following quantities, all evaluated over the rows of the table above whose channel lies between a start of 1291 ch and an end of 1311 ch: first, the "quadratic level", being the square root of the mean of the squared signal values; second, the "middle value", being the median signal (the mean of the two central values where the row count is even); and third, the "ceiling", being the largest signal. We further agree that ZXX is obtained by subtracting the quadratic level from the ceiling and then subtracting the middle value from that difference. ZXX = -12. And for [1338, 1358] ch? -24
